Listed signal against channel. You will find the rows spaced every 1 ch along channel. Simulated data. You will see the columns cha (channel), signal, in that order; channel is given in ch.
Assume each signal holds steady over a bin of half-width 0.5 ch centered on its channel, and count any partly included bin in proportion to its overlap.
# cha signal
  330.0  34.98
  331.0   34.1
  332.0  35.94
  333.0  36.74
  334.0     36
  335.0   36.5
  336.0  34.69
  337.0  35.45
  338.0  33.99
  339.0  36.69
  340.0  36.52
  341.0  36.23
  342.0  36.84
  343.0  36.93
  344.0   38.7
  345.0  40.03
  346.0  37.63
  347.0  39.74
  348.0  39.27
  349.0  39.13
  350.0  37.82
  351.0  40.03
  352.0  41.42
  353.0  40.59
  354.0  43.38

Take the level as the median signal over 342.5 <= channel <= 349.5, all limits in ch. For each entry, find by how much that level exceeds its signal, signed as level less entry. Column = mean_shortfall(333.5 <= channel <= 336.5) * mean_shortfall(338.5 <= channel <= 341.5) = 9.0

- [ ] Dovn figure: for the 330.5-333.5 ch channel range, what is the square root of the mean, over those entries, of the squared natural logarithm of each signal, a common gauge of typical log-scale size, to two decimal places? 3.57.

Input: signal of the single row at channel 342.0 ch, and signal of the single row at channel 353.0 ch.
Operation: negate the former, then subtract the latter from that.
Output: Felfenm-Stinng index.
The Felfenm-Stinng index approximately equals -77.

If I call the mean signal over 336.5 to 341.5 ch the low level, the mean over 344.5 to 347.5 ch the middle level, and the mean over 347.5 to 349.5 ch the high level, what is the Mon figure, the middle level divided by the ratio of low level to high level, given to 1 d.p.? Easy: 42.9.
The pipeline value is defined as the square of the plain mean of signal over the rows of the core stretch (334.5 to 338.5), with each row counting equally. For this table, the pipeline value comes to 1236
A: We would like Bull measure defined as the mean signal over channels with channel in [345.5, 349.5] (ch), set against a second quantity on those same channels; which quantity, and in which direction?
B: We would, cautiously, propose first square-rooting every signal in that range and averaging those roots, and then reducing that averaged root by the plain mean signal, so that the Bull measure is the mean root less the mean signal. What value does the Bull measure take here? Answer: -33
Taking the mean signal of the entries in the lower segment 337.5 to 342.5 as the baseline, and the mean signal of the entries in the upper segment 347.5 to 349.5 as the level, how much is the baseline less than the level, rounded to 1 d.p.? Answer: 3.1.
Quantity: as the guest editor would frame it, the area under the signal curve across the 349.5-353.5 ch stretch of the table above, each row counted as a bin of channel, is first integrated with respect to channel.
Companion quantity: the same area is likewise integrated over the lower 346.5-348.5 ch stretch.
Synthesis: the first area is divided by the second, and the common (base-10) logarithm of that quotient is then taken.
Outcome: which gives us 0.31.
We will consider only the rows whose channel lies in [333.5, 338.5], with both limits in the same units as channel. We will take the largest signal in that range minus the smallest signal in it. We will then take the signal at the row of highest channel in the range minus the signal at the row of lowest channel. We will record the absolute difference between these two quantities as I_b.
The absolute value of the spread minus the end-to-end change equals 4.5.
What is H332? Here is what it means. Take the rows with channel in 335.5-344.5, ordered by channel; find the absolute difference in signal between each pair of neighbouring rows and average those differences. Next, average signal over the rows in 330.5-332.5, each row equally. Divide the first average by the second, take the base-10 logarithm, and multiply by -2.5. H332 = 3.88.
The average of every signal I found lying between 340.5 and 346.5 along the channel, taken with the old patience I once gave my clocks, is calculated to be 37.7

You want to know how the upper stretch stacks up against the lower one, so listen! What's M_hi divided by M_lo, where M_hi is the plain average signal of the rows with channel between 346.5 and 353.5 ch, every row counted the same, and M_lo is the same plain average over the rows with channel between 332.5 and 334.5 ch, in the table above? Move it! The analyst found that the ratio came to 1.09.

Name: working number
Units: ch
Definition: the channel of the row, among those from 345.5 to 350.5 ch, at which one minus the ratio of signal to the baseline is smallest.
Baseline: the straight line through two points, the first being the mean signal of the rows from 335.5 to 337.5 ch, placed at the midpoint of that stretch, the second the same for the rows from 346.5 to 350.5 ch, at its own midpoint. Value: 347.0 ch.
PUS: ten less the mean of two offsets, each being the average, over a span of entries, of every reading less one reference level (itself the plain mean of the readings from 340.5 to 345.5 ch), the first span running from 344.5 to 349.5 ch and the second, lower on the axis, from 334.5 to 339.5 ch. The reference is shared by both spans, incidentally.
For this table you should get 10.4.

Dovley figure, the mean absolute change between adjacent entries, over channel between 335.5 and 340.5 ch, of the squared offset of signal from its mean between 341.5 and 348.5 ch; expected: 8.4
